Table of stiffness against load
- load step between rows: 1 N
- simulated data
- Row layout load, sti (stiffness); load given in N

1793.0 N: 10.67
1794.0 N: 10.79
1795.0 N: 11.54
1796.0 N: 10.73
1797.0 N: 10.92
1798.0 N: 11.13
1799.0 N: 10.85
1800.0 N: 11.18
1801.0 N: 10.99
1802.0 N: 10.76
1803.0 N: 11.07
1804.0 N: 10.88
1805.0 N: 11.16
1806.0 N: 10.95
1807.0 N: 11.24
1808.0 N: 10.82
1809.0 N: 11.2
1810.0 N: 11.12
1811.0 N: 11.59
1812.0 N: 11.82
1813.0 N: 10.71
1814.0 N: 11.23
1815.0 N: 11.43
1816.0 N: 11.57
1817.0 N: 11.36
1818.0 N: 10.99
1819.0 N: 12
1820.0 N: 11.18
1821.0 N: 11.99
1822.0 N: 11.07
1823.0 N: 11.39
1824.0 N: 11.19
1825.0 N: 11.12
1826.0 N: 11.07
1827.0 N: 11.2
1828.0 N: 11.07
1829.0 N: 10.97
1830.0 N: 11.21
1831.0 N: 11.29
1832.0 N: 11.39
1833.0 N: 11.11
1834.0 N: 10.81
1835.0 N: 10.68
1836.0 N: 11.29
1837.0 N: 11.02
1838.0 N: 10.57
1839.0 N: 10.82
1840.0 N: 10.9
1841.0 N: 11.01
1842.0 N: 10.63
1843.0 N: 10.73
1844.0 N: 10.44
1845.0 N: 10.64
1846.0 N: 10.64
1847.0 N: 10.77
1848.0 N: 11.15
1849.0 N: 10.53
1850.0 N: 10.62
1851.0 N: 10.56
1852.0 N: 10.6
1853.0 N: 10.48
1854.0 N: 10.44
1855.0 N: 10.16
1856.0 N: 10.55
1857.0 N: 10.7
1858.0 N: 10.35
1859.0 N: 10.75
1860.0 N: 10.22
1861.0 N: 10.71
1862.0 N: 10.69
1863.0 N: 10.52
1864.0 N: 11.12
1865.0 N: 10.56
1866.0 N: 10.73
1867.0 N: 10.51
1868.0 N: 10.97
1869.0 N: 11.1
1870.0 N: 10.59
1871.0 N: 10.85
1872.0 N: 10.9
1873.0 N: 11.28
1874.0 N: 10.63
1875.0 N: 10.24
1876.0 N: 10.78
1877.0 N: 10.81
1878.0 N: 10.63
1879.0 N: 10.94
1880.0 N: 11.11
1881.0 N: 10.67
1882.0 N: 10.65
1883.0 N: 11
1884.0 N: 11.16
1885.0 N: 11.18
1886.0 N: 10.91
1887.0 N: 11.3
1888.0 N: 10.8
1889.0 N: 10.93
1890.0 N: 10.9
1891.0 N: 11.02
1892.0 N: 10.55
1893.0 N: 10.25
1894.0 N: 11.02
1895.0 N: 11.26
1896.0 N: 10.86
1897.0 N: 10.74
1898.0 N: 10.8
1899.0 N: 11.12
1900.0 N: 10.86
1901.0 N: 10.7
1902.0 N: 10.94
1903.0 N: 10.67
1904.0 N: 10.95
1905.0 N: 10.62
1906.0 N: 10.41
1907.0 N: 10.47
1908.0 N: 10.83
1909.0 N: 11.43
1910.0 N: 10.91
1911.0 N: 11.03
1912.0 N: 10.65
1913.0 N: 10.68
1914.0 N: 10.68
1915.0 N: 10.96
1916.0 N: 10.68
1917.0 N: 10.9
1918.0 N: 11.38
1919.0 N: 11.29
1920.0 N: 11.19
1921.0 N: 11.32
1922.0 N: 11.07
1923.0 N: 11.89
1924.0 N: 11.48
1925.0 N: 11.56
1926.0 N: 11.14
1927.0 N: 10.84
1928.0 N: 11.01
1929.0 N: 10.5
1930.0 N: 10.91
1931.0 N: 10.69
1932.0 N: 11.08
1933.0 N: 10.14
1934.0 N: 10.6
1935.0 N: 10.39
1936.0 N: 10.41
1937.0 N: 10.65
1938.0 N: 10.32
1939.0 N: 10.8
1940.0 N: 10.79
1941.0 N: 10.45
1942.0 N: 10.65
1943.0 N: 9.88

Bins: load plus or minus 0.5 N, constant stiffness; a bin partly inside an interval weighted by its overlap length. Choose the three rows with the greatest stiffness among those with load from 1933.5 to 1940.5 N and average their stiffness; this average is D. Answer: 10.7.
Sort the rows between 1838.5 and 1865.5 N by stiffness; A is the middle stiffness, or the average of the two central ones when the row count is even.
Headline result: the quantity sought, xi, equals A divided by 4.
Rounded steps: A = 10.6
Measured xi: 2.66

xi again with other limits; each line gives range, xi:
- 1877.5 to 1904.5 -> 2.73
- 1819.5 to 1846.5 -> 2.77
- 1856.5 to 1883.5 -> 2.68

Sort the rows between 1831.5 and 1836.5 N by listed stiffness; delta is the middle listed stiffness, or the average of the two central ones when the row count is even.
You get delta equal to 11.1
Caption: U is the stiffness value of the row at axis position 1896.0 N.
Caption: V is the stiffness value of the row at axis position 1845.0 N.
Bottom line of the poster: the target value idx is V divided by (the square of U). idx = 0.090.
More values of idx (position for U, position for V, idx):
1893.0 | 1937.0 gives 0.101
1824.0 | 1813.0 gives 0.086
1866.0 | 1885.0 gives 0.097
